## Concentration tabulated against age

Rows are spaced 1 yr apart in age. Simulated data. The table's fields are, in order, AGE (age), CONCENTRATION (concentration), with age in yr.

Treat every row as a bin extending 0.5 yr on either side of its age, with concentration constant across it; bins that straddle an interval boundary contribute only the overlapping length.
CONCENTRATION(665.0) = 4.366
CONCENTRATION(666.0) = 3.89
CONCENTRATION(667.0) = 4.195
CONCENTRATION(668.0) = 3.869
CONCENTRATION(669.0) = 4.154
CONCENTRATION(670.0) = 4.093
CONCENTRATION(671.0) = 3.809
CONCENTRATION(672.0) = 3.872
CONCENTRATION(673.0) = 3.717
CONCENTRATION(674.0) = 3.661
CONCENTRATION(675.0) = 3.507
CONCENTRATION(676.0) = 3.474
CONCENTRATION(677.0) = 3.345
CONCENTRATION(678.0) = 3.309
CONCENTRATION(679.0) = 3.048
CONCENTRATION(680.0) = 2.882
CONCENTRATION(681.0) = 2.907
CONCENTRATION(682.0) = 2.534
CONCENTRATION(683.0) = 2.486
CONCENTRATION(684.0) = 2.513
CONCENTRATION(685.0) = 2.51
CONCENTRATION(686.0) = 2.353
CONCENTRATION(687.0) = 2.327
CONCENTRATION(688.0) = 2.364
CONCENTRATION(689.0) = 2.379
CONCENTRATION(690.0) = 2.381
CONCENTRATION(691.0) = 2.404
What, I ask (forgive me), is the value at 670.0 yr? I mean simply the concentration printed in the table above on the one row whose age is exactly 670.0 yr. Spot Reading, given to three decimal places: 4.093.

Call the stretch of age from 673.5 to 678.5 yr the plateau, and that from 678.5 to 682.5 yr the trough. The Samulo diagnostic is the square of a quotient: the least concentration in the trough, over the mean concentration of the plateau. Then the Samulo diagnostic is 0.54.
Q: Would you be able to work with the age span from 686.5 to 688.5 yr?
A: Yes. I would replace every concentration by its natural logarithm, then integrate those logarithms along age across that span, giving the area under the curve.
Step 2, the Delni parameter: 1.7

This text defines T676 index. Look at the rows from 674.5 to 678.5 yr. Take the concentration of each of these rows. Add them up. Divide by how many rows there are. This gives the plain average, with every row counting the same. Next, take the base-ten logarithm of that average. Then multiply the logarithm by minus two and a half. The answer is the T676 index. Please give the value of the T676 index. -1.3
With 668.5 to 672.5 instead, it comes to -1.5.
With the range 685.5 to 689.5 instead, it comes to -0.9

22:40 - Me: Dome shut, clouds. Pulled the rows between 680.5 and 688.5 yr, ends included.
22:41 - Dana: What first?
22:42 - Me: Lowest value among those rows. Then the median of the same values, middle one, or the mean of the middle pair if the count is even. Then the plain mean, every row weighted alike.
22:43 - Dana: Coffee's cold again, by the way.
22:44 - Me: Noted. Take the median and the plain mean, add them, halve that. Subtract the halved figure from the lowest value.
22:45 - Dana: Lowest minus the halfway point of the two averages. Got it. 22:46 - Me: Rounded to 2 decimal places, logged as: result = -0.17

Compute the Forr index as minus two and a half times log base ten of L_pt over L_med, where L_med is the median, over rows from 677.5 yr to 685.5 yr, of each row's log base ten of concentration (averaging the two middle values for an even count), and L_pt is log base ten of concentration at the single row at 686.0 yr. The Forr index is 0.16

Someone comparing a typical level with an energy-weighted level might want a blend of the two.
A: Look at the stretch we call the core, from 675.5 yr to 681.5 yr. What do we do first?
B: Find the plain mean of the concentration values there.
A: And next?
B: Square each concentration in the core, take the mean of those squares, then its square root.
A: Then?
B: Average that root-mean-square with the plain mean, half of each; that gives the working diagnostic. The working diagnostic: 3.2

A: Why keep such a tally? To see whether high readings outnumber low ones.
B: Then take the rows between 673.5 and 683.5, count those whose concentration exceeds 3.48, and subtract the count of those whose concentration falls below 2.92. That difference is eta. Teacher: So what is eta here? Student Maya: -2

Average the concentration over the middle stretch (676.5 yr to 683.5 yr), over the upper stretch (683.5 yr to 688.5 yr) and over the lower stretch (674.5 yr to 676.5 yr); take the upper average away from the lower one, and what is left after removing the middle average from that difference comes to -1.85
